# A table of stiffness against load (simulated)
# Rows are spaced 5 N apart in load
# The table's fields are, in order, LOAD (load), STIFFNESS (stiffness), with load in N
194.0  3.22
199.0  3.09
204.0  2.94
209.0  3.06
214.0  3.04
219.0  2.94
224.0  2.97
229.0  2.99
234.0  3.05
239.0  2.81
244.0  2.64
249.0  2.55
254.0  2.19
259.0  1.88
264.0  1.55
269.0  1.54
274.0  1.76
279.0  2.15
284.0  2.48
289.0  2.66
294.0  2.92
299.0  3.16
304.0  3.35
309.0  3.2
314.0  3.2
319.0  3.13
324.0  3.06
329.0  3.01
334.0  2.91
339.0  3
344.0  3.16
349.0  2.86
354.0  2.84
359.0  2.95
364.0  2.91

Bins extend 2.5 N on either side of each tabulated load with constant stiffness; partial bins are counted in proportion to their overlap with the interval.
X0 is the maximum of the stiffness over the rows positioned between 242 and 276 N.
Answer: 2.64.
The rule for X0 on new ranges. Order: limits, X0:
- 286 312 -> 3.35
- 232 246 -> 3.05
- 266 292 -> 2.66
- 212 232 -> 3.04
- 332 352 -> 3.16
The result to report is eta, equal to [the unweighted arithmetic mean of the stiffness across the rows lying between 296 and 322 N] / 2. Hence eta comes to 1.60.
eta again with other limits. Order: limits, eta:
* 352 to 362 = 1.45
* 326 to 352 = 1.49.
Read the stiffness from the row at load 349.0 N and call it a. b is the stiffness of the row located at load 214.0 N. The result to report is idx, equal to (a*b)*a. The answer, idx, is 25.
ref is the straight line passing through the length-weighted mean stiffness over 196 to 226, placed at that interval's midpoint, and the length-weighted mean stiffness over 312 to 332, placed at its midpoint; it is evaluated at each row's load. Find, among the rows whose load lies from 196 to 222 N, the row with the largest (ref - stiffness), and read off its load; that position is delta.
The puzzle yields 219.0 N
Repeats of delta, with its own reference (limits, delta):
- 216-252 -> 249.0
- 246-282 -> 269.0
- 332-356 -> 354.0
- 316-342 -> 334.0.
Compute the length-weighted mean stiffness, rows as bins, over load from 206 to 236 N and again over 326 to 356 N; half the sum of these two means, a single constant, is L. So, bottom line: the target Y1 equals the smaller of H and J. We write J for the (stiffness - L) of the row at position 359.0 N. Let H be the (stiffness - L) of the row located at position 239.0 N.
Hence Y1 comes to -0.18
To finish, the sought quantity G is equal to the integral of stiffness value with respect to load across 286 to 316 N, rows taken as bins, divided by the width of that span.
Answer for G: 3.07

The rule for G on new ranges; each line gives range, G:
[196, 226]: 3.01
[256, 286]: 1.89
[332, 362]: 2.95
